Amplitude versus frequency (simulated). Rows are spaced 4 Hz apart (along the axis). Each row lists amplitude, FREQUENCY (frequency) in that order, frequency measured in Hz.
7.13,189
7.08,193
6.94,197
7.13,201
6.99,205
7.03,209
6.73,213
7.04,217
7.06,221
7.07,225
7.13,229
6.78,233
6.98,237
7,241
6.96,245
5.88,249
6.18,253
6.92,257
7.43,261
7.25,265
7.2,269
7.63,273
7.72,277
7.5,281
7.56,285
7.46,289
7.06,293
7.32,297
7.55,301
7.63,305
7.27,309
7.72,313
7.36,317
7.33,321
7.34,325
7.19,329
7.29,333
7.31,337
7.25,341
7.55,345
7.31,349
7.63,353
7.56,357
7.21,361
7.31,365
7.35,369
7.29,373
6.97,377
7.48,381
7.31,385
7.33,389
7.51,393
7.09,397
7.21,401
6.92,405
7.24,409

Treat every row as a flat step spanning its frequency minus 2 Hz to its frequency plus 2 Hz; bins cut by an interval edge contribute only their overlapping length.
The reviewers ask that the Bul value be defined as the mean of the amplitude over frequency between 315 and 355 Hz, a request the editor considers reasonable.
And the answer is 7.36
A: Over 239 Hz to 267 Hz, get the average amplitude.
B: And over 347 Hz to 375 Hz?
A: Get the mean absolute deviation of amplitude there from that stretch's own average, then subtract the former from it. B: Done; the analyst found -6.68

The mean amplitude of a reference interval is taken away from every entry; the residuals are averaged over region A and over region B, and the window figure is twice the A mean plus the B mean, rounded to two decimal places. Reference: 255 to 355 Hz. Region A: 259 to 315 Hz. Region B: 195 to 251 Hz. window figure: -0.37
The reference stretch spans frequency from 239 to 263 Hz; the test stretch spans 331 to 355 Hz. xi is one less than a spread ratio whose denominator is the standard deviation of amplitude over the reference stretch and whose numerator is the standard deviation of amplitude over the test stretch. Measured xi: -0.7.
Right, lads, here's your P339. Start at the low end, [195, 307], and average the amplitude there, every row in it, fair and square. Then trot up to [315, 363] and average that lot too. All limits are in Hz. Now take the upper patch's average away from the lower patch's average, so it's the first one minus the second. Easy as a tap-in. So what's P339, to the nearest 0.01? -0.25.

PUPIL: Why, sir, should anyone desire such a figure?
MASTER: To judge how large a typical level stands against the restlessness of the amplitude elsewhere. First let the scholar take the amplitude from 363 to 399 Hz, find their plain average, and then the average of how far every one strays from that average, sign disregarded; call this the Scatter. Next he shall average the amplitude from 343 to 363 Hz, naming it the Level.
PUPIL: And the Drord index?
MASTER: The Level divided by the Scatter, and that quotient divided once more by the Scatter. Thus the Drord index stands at 537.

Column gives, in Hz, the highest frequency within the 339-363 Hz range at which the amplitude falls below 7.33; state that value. 361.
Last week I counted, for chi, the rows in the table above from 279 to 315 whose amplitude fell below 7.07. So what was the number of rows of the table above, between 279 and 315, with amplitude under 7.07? 1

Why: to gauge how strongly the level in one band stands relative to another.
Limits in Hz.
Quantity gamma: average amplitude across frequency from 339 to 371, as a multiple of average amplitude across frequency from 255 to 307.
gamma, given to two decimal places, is 1.00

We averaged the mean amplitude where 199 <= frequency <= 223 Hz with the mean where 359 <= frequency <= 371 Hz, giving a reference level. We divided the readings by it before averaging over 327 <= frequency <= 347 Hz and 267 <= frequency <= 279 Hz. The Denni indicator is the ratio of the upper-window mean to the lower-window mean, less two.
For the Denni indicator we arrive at -1.03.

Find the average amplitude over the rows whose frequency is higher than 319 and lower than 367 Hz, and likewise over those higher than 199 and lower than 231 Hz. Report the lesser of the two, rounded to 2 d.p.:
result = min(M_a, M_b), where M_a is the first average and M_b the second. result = 7.02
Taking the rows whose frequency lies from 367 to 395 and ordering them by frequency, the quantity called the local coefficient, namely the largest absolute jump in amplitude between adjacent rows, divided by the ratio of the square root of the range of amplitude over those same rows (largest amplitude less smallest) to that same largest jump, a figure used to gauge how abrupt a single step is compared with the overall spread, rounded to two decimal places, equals 0.35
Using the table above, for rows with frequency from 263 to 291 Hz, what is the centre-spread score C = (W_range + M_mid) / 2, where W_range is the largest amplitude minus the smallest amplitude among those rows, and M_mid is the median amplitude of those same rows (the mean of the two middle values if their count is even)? 4.01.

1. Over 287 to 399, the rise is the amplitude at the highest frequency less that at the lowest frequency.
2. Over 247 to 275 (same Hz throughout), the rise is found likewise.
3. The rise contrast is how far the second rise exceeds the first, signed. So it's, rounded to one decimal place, 2.1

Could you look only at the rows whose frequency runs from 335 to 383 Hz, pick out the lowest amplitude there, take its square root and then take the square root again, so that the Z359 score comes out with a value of 1.62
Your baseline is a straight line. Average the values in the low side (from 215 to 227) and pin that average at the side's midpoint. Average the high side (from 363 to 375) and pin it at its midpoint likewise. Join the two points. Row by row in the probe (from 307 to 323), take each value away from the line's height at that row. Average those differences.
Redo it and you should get -0.20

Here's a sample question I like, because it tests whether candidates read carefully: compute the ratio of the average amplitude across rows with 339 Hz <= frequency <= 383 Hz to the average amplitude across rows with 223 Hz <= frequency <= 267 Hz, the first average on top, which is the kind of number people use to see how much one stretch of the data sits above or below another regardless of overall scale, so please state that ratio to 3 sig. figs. 1.07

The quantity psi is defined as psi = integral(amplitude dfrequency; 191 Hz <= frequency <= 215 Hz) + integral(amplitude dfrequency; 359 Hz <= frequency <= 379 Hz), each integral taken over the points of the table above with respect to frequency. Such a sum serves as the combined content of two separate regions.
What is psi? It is 312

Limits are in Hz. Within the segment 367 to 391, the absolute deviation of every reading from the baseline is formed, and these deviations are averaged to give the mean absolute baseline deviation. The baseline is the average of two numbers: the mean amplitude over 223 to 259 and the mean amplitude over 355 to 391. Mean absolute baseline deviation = 0.27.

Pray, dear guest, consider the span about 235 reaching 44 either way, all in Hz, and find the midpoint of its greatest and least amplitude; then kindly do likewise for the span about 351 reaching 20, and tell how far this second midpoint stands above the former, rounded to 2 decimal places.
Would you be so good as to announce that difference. 0.62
